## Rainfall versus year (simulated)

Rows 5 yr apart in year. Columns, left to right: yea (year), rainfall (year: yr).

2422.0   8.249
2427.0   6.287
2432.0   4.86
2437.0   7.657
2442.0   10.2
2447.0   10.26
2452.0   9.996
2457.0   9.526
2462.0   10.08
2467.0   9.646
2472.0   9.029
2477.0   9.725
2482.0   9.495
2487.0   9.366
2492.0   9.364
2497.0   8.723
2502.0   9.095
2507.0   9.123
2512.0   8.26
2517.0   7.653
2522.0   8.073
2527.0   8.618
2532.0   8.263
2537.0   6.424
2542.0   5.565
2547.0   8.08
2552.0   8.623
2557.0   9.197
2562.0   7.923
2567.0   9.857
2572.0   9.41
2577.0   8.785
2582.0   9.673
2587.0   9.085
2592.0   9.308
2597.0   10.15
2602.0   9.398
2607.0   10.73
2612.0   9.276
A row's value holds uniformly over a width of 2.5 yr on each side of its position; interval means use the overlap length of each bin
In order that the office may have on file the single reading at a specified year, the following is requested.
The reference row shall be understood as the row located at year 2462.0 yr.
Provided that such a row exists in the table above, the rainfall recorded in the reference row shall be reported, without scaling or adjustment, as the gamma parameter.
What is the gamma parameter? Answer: 10.08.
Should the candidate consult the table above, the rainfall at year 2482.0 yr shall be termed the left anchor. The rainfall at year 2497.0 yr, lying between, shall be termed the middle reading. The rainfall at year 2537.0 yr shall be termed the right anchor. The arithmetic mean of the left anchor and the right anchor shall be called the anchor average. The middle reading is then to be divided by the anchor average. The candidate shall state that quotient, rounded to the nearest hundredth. 1.10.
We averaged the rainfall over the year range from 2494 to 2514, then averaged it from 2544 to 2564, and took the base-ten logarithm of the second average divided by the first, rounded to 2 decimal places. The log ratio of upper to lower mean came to -0.02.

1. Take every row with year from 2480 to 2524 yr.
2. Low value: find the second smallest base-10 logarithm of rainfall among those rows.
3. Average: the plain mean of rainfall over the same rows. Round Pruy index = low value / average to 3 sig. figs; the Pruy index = 0.103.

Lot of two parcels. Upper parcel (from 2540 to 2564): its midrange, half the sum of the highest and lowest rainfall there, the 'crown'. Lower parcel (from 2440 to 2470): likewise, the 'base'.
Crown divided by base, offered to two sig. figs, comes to 0.75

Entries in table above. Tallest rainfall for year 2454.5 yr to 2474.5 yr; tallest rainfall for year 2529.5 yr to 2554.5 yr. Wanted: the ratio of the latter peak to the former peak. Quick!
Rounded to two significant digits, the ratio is 0.86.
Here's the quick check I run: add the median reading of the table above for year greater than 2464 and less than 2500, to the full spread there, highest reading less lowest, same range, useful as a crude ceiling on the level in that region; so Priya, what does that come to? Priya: 10.4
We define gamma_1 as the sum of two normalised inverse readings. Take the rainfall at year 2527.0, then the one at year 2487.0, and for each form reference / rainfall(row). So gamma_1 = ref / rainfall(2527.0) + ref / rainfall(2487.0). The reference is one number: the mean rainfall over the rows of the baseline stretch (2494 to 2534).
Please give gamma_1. 1.89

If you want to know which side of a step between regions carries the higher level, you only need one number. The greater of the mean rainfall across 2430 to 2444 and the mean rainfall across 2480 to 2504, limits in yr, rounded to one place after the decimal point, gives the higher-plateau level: 9.2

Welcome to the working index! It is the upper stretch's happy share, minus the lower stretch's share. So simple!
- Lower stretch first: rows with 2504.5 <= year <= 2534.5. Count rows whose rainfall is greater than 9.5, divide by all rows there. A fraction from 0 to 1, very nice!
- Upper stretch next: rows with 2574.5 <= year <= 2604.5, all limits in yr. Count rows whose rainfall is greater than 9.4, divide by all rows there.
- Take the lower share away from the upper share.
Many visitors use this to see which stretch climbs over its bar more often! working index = 0.33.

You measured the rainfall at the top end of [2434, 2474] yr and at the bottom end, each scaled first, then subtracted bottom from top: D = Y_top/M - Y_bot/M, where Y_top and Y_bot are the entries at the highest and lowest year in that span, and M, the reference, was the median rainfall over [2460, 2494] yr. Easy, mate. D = 0.14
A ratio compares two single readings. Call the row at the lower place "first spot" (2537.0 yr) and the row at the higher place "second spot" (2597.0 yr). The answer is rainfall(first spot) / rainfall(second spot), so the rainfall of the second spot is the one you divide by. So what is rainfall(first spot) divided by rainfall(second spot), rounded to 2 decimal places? 0.63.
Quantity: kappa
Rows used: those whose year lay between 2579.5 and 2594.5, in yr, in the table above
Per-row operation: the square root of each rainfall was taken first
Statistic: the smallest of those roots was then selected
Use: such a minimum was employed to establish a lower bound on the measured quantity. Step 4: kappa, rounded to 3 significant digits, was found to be 3.01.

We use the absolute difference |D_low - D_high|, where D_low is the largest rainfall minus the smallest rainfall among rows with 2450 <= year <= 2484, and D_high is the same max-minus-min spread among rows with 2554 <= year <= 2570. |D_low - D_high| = 0.9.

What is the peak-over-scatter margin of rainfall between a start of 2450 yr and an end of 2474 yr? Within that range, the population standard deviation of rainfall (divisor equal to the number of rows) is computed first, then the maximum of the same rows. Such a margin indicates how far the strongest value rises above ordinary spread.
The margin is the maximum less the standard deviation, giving 9.7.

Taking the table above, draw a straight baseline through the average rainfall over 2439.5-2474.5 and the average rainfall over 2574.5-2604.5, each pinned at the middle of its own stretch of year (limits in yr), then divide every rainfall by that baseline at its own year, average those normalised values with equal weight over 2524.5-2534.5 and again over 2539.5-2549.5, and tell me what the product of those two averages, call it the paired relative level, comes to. 0.63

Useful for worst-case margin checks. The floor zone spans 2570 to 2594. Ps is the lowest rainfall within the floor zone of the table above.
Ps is 8.785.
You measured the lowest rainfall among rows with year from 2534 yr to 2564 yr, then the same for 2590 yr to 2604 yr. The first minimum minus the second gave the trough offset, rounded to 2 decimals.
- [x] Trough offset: -3.74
